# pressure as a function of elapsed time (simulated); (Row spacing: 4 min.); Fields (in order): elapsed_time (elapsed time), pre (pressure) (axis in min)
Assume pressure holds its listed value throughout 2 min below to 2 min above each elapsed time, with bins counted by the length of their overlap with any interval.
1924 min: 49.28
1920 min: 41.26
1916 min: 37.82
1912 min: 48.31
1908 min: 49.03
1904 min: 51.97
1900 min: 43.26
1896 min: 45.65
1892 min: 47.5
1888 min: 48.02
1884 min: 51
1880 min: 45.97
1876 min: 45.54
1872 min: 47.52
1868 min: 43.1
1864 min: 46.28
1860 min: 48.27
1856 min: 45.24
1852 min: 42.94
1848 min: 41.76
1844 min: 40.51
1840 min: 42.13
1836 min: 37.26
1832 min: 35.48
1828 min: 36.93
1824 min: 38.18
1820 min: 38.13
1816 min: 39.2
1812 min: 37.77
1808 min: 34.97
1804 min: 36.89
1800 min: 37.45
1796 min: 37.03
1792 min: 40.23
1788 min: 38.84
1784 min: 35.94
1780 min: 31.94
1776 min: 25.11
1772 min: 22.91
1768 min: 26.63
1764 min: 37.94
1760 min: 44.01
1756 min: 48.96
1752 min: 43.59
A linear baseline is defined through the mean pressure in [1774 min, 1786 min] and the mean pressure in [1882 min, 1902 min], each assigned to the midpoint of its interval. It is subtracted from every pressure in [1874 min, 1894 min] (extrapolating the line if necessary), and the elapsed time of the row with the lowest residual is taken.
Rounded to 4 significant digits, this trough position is 1892 min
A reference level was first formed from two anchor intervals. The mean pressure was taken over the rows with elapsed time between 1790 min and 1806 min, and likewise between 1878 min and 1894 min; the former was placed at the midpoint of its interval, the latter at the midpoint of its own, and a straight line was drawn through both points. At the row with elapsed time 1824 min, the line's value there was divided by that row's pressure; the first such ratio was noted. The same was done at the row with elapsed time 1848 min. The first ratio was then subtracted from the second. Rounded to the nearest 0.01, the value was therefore -0.03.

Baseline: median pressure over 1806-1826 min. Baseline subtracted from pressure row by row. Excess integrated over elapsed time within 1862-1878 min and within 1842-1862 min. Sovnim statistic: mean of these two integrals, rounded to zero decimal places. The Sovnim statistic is 116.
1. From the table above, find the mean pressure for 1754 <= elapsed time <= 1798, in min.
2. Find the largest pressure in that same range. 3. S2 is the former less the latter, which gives -14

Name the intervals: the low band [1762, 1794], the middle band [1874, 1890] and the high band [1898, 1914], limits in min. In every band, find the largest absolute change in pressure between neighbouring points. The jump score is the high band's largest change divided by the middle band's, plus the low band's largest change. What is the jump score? 13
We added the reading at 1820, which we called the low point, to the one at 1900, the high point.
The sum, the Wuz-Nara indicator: 81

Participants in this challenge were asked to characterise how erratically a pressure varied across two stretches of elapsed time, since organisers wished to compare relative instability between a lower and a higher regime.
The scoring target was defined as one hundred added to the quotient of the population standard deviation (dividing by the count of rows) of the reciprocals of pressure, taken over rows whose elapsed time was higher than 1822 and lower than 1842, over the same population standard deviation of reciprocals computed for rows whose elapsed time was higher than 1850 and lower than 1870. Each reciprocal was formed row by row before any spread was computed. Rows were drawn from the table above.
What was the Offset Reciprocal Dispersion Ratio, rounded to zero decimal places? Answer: 102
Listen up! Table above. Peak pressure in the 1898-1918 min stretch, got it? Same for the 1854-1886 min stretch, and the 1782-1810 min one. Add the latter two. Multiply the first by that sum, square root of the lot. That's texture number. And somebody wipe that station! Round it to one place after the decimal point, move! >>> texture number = 68.9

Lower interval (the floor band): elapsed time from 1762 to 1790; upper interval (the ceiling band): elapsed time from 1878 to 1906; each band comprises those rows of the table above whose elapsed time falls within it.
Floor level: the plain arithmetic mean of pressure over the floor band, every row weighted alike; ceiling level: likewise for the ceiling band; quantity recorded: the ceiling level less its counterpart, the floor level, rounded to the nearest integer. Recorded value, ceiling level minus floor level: 16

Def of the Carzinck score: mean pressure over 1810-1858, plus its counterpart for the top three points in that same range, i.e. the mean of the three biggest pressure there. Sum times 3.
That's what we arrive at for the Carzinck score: 249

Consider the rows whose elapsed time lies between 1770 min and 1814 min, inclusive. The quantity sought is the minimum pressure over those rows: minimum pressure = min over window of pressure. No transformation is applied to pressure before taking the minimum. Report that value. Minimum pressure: 22.91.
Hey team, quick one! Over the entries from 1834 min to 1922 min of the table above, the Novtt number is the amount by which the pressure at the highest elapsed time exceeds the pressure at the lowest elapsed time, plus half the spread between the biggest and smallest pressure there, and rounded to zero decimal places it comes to 11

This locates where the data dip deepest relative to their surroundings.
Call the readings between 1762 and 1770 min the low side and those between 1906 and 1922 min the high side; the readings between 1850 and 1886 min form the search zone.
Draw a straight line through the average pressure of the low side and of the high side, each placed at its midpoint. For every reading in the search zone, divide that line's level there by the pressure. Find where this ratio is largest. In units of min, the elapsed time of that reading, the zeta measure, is 1868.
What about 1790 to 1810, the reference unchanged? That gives 1808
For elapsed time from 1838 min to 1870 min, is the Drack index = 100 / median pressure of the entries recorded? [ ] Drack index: 2.3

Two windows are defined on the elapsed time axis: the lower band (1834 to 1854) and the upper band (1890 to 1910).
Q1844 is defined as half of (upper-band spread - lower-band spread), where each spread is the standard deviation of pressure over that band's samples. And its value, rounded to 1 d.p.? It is 0.5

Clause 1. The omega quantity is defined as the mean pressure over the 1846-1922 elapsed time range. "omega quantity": 45.8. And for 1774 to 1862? 38.3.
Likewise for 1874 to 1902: 46.7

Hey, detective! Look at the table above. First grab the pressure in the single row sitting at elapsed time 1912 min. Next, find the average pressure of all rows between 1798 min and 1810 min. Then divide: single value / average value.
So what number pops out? 1.33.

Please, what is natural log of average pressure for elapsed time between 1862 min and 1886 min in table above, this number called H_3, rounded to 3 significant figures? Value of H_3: 3.84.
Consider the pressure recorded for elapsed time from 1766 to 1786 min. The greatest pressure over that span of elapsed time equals 35.94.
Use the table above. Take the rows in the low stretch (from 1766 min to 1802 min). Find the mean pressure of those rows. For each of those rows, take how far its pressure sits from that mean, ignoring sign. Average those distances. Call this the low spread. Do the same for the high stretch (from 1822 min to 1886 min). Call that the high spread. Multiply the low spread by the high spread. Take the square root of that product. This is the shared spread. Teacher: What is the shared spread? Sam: 4.5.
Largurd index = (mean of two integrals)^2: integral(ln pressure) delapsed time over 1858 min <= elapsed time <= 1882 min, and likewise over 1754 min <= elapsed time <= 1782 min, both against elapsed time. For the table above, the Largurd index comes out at 8985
